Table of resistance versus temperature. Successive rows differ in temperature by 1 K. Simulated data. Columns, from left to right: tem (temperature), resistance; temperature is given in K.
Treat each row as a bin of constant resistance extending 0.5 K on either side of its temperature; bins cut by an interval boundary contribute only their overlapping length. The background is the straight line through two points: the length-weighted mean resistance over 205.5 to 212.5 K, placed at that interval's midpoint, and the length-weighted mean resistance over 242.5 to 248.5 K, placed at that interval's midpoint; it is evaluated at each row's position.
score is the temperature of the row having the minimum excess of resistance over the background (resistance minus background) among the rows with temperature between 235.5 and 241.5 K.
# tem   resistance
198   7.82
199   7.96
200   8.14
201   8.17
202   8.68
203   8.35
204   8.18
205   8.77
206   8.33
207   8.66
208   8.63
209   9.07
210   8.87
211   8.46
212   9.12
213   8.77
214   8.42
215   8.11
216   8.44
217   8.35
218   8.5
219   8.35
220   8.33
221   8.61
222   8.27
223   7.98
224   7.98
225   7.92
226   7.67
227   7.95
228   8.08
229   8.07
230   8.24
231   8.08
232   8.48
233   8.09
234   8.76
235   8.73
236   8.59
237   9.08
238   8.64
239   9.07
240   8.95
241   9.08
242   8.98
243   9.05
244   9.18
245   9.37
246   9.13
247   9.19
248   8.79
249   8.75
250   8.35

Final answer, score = 236 K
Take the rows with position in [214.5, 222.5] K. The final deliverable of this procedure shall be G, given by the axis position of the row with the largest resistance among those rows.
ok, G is 221 K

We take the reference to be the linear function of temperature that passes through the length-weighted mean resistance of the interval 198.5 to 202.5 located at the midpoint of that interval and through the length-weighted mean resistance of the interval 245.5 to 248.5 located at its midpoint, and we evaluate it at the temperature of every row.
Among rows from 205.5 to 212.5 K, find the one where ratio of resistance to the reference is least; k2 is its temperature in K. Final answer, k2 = 206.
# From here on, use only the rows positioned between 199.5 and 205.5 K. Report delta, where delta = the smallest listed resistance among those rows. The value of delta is 8.14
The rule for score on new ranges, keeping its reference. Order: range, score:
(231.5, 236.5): 233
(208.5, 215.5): 215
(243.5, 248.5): 248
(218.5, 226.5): 226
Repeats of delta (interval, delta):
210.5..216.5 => 8.11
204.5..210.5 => 8.33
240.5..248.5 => 8.79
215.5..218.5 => 8.35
